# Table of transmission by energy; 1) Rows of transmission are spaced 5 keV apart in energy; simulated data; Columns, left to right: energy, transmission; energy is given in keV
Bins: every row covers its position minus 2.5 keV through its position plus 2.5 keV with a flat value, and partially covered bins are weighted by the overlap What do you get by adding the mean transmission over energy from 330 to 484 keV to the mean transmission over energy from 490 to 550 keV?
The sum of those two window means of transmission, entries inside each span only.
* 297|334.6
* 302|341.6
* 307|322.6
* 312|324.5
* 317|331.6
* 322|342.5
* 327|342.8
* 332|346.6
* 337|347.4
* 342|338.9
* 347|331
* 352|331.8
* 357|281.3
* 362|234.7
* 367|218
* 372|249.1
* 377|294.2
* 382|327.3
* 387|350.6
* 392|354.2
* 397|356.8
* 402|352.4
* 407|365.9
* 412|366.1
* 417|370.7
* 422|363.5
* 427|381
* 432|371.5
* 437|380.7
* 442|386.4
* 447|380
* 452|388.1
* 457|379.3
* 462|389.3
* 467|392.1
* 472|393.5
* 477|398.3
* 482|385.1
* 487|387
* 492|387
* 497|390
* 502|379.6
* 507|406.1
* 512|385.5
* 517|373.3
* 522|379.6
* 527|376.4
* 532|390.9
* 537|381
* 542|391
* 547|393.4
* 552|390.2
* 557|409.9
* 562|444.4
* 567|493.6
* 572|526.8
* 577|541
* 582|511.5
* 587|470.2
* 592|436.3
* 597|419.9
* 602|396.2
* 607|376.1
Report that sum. 735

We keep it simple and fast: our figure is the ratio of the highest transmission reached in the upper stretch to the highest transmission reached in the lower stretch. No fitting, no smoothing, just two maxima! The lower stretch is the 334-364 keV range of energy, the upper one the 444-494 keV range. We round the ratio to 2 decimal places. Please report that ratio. 1.15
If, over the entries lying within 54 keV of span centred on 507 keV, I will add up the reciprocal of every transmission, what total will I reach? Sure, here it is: 0.0285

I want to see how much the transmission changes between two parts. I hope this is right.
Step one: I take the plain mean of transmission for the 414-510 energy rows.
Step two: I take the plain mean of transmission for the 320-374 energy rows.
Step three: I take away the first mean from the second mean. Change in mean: -79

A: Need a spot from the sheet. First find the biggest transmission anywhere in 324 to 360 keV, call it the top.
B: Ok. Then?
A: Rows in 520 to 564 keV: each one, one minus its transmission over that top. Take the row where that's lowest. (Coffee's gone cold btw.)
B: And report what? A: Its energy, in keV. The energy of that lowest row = 562 keV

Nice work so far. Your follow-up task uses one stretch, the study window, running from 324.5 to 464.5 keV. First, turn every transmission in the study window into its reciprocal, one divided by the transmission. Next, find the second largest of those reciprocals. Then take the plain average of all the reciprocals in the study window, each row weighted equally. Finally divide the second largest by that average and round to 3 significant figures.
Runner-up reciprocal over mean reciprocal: 1.43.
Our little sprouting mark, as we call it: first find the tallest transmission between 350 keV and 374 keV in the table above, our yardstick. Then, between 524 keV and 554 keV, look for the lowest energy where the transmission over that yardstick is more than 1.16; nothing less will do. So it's 532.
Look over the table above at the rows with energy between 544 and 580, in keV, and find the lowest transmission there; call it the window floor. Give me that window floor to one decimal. 390.2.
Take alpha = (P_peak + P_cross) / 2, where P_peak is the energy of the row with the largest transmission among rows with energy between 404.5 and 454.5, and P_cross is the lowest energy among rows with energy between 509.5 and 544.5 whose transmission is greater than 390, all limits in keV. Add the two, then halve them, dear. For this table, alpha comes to 492.0 keV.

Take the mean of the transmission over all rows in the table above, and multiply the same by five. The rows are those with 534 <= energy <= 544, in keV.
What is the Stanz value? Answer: 1930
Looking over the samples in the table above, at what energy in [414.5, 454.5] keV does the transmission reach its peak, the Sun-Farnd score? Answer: 452 keV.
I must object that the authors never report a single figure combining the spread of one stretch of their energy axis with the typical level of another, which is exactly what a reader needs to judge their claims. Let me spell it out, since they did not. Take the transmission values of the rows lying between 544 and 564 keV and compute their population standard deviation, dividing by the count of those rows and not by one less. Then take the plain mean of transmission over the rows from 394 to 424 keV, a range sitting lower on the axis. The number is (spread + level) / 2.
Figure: 192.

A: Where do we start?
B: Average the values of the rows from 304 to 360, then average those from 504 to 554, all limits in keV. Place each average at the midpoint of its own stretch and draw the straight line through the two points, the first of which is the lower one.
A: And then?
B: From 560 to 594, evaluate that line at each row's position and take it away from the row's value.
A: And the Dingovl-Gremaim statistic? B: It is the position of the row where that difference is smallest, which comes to 592 keV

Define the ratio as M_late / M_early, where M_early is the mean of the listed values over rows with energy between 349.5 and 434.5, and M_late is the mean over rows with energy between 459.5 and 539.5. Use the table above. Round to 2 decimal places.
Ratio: 1.18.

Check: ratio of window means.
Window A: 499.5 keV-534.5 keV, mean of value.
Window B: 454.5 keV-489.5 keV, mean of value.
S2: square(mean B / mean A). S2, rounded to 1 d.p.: 1.0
